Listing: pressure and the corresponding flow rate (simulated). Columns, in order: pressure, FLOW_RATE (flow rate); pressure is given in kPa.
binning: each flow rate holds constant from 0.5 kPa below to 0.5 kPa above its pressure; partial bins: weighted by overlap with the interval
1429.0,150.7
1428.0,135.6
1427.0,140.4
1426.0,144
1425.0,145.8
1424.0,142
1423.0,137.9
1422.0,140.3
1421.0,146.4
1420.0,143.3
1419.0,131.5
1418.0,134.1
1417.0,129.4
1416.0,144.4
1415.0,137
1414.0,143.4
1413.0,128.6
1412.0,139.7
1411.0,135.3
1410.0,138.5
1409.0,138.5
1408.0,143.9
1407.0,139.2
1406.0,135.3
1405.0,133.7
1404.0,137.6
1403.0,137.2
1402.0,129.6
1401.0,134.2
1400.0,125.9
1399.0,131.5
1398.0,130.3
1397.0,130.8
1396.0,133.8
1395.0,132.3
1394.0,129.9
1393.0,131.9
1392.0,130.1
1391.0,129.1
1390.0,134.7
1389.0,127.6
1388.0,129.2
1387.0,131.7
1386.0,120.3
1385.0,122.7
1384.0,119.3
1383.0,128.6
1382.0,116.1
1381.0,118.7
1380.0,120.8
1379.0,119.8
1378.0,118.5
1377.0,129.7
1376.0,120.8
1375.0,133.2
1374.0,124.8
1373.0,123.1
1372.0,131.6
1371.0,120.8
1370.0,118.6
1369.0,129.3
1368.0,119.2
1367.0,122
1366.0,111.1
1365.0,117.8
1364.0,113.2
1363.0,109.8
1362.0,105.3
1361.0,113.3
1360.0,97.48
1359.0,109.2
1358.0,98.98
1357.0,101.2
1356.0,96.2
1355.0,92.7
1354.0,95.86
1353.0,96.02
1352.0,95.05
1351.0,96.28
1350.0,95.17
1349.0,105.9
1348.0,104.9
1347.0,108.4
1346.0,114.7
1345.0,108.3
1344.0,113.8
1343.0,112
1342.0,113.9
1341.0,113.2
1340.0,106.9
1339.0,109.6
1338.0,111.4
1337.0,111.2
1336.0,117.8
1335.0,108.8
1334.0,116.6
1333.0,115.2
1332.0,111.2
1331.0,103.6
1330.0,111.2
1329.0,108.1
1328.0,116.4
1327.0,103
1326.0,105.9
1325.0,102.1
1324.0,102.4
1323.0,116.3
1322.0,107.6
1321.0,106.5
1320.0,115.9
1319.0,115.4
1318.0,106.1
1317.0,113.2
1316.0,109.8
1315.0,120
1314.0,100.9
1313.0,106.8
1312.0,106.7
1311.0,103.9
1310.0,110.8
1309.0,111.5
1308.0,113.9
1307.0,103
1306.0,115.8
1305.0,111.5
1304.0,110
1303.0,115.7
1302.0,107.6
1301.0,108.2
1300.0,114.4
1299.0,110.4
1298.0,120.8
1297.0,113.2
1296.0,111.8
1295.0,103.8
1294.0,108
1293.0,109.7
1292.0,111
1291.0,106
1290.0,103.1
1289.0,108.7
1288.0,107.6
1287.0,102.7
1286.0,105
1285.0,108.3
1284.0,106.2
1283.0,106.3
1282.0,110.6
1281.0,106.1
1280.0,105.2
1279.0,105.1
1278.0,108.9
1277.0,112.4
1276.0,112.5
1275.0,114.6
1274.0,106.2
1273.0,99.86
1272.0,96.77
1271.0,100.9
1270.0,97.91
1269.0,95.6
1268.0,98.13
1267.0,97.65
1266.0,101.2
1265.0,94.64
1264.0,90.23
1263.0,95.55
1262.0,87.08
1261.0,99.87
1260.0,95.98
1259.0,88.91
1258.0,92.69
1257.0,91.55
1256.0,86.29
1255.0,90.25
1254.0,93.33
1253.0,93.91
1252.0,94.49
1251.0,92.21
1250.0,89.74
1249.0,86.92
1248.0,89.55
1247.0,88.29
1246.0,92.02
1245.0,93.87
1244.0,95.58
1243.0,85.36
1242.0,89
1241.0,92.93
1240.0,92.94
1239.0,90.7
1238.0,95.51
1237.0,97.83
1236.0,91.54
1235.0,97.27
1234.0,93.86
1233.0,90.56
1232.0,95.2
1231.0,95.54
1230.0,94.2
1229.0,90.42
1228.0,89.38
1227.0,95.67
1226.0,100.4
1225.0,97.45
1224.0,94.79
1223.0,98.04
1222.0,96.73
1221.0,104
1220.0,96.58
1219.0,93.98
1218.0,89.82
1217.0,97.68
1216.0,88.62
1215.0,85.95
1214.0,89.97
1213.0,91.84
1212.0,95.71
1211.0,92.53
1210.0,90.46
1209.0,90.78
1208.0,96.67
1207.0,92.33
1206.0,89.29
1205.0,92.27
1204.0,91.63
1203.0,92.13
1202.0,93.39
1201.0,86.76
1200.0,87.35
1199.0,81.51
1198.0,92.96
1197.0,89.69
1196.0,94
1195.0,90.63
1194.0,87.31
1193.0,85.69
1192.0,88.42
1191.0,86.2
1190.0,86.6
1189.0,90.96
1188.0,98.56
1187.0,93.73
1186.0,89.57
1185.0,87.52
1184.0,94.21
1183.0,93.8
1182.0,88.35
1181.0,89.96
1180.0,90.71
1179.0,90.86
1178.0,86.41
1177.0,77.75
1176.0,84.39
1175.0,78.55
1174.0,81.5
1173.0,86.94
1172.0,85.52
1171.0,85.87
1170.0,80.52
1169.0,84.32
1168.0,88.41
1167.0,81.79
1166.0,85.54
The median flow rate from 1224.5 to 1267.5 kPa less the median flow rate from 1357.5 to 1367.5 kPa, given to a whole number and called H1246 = -18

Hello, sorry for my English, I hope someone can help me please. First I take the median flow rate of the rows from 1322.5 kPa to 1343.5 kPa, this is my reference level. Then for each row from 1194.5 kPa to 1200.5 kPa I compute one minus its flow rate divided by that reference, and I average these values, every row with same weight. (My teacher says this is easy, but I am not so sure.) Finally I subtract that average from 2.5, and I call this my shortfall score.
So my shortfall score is 2.30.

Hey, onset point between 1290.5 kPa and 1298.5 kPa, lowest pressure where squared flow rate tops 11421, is 1292.0 kPa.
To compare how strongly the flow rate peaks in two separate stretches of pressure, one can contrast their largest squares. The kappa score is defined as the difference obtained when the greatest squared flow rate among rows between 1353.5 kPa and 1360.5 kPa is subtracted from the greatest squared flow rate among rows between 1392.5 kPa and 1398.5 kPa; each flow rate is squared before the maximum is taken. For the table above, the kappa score 5978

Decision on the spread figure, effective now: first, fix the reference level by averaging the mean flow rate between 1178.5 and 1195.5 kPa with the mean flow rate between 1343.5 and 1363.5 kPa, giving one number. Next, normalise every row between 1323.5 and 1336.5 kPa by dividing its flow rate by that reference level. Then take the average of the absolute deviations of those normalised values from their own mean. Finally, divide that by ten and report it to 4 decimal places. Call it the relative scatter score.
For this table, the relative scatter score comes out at 0.0051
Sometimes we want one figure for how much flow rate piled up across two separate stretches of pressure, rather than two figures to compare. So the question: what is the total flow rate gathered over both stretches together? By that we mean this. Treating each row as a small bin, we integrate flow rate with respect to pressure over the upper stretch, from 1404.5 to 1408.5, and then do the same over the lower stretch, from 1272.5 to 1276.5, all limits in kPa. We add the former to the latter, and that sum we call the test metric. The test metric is 985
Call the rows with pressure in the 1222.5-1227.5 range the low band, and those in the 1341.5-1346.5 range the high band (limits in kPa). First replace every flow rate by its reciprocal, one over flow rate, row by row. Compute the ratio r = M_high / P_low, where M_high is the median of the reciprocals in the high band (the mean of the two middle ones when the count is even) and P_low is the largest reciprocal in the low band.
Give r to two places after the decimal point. 0.83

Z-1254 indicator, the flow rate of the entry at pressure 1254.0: 93.33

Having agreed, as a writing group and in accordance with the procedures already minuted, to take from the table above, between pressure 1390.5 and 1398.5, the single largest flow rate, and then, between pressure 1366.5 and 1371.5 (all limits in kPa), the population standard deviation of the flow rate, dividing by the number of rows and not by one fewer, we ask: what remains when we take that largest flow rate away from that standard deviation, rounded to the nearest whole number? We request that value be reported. -130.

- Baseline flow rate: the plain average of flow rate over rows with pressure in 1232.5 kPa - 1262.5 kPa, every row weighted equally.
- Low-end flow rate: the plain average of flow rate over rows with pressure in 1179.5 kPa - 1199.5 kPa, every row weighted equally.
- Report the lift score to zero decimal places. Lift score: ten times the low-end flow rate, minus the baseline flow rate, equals 808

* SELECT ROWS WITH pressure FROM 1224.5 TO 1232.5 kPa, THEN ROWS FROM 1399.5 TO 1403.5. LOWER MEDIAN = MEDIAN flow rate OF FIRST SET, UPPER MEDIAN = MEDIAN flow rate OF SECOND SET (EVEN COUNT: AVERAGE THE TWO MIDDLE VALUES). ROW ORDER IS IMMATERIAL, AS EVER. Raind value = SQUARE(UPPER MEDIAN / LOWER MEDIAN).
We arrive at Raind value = 1.91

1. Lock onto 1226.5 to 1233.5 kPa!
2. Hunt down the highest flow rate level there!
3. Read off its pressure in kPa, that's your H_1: 1227.0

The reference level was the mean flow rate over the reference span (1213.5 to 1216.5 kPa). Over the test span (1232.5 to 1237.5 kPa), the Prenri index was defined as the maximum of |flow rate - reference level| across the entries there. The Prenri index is 10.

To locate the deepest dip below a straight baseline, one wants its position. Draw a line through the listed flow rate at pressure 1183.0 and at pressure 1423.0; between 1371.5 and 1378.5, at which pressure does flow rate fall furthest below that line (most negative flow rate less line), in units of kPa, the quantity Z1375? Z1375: 1378.0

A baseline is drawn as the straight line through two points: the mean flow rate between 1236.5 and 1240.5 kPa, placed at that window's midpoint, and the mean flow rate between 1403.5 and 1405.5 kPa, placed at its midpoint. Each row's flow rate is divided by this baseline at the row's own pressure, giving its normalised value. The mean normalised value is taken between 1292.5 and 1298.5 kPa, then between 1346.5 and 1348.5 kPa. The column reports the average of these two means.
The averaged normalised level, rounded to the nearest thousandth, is 0.952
